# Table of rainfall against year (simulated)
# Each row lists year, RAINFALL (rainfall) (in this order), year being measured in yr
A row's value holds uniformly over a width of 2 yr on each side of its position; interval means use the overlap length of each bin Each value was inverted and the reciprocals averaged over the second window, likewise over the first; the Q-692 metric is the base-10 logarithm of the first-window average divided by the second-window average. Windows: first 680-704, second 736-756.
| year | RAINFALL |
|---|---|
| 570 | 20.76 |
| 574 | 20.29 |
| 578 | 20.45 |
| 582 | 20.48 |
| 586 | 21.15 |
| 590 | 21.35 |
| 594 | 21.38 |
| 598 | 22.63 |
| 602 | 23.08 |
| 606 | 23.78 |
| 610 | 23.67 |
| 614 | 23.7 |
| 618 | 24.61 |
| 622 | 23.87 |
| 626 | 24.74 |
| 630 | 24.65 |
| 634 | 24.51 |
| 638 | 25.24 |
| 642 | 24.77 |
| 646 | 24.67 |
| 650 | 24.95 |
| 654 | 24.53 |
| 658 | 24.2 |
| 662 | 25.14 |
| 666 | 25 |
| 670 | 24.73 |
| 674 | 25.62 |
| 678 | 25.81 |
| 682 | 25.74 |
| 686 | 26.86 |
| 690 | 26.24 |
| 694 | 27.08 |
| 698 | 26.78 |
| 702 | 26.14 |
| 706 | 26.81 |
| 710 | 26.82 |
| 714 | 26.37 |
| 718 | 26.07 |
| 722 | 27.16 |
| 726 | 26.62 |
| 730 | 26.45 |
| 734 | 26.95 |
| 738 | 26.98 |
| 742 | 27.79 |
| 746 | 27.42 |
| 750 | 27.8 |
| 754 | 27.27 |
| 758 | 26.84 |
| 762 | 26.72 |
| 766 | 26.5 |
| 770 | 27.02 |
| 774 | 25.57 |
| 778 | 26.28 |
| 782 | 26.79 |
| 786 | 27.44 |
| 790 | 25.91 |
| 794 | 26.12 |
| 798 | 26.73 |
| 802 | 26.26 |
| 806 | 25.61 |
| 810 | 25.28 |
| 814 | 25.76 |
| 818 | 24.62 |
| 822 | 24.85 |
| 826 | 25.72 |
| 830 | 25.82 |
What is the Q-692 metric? 0.016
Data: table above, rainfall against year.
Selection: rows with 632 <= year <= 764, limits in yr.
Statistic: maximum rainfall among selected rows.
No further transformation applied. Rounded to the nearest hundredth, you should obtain 27.80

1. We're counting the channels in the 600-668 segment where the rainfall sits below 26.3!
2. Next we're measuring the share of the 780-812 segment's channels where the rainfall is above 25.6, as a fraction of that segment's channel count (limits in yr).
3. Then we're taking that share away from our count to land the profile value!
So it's 16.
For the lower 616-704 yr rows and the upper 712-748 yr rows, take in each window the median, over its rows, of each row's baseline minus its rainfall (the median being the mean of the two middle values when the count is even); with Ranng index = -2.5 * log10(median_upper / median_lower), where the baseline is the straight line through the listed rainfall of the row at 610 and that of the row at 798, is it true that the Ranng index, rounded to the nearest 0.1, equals -0.6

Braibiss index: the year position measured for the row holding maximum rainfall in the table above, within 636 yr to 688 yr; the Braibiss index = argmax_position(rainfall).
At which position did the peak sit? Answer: 686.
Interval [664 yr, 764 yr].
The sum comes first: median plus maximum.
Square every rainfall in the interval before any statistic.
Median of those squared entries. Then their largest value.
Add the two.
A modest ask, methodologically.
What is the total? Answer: 1490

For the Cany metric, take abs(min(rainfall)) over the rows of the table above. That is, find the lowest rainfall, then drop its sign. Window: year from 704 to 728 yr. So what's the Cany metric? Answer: 26.1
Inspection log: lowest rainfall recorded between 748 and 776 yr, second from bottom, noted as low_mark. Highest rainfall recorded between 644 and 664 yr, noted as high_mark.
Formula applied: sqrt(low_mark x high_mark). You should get 25.8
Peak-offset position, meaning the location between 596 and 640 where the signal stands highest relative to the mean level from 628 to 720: 638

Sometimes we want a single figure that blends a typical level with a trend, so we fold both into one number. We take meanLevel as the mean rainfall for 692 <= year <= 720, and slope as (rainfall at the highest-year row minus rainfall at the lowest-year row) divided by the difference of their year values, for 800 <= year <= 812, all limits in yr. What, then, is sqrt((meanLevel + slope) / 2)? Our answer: 3.64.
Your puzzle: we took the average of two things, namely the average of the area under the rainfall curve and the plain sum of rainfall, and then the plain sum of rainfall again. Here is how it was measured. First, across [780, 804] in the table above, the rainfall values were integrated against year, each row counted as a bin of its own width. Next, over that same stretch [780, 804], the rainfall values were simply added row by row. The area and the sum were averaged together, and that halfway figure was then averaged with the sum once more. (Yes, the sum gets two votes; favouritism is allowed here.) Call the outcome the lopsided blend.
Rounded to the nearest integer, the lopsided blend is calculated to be 279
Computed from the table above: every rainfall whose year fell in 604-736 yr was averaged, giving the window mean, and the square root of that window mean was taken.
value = 5.05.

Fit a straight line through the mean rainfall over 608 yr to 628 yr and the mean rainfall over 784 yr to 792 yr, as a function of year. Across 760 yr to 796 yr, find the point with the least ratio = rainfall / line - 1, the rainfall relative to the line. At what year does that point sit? 774 yr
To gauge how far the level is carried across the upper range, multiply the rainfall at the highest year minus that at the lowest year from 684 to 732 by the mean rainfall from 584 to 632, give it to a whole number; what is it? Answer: -10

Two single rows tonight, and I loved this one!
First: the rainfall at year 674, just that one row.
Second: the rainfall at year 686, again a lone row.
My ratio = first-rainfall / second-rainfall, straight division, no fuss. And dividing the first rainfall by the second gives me 0.95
